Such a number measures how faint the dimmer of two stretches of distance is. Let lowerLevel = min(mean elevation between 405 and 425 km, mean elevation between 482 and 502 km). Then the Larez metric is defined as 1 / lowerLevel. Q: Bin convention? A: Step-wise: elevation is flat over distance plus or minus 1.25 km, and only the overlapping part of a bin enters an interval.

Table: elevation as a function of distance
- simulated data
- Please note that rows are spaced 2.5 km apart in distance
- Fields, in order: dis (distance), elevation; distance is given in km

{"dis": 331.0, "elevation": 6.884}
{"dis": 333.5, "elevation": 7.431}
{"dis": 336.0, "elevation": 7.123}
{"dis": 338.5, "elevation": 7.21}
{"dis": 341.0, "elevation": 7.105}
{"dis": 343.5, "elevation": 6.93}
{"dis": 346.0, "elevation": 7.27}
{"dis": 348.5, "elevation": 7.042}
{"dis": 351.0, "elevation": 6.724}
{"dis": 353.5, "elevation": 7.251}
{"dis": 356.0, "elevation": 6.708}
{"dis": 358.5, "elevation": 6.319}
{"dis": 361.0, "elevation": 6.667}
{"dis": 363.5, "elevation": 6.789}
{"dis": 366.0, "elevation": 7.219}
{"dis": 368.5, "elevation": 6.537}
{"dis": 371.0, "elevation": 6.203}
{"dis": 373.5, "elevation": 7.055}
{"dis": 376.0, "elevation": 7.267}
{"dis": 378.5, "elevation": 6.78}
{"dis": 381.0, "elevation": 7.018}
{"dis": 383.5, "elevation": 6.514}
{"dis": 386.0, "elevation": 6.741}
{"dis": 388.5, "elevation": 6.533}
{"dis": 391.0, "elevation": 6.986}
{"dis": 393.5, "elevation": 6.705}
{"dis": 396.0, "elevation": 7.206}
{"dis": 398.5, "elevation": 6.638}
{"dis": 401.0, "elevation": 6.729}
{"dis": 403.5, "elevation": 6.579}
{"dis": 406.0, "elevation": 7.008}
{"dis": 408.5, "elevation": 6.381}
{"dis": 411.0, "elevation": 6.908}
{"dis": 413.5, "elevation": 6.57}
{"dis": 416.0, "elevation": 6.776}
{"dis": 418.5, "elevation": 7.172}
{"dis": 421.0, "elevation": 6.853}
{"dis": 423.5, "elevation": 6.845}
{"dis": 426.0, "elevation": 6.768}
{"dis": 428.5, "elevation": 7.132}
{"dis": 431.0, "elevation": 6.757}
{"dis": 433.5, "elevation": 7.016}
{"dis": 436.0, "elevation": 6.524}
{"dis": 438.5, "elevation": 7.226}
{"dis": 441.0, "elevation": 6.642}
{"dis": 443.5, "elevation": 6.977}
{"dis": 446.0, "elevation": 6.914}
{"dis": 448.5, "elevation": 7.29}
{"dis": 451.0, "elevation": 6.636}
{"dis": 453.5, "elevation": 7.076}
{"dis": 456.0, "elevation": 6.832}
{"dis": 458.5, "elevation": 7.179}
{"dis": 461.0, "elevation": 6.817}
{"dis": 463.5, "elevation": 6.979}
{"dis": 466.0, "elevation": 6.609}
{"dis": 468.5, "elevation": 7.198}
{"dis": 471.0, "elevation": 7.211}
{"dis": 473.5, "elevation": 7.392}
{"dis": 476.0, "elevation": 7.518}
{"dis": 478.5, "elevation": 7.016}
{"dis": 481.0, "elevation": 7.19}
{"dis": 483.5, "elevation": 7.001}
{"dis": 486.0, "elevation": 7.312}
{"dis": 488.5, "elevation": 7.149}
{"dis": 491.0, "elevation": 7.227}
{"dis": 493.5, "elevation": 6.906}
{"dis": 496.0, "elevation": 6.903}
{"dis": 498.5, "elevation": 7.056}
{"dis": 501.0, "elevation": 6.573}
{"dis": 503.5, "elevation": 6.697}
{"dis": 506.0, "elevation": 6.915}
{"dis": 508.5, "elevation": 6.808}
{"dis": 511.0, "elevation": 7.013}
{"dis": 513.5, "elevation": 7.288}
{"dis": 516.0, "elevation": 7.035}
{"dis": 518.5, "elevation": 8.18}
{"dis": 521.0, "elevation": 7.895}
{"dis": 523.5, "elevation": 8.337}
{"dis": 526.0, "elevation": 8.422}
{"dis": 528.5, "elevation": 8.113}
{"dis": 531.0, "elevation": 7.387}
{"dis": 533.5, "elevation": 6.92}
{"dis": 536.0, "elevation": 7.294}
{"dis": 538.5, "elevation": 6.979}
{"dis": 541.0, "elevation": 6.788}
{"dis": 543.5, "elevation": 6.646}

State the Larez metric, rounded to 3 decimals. 0.147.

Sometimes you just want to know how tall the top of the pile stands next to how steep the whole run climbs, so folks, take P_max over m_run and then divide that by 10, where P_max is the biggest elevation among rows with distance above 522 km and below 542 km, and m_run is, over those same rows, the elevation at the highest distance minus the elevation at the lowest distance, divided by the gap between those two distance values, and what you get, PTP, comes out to -10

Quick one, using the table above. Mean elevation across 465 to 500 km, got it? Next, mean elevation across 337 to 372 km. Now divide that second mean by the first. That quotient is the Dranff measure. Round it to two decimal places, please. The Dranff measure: 0.96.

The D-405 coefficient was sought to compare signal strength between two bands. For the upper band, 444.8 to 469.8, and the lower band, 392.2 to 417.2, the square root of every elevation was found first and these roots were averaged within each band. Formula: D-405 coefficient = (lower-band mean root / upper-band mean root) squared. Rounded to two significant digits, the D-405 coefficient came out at 0.97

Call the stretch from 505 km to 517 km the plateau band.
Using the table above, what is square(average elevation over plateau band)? 49.2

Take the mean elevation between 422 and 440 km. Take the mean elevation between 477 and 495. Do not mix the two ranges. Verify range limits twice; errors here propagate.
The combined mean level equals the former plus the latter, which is 14.0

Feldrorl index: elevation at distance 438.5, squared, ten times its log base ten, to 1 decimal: 17.2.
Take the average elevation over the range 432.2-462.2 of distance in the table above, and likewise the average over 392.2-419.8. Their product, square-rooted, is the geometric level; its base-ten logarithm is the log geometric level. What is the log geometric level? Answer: 0.836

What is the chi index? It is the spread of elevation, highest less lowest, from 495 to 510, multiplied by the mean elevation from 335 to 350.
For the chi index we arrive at 3.4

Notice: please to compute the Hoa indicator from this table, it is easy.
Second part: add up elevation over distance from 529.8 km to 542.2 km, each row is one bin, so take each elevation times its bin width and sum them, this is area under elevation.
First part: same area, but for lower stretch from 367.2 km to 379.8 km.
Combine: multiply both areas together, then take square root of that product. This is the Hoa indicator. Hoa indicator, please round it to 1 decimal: 86.5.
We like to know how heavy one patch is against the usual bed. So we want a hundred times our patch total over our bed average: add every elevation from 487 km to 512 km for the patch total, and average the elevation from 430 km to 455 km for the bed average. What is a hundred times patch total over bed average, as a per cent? 1003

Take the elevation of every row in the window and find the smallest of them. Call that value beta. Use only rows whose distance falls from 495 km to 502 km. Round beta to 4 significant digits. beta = 6.573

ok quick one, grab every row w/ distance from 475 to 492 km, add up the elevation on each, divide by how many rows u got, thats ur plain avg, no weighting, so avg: 7.20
